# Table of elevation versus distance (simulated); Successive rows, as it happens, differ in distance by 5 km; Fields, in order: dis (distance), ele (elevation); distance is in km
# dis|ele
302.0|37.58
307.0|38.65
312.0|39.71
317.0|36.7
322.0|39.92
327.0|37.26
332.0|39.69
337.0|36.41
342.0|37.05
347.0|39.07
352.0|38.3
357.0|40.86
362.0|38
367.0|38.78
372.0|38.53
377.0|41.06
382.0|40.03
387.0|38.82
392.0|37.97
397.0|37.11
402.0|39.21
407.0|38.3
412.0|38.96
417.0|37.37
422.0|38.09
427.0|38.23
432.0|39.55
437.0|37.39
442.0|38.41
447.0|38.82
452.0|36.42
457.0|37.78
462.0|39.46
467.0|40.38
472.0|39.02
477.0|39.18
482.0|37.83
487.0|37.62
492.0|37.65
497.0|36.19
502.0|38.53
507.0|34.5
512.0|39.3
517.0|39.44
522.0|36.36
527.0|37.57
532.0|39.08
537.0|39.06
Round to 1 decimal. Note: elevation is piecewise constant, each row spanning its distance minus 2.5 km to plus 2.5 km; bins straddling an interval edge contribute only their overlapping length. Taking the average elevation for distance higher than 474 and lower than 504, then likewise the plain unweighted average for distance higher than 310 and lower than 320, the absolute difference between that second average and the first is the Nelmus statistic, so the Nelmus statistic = 0.4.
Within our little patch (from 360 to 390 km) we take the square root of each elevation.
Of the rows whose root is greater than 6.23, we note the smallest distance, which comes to 377.0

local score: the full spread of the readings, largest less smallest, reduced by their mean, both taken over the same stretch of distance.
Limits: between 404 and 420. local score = -36.6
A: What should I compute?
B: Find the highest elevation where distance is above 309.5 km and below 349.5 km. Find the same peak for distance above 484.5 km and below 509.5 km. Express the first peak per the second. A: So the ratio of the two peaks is 1.04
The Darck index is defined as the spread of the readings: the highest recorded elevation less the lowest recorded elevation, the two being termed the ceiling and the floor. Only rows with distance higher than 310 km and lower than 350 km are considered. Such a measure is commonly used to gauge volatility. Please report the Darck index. 3.5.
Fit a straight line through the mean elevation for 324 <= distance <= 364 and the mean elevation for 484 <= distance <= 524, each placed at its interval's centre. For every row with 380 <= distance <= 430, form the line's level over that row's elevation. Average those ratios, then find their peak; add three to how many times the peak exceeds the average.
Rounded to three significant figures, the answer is 4.04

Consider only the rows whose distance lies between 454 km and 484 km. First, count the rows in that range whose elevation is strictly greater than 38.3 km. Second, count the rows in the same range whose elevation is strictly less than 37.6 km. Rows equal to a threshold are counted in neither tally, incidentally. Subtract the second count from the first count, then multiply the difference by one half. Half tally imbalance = 2.00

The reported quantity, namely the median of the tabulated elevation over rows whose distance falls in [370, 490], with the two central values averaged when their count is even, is 38.5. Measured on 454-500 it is 37.8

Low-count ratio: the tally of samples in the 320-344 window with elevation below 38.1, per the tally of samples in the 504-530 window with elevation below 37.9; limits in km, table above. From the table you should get 1.0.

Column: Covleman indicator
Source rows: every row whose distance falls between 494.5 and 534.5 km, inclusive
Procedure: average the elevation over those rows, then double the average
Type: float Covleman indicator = 75.24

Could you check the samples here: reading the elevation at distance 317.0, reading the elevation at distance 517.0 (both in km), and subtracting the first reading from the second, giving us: 2.7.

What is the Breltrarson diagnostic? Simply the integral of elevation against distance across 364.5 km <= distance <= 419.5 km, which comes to 2131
